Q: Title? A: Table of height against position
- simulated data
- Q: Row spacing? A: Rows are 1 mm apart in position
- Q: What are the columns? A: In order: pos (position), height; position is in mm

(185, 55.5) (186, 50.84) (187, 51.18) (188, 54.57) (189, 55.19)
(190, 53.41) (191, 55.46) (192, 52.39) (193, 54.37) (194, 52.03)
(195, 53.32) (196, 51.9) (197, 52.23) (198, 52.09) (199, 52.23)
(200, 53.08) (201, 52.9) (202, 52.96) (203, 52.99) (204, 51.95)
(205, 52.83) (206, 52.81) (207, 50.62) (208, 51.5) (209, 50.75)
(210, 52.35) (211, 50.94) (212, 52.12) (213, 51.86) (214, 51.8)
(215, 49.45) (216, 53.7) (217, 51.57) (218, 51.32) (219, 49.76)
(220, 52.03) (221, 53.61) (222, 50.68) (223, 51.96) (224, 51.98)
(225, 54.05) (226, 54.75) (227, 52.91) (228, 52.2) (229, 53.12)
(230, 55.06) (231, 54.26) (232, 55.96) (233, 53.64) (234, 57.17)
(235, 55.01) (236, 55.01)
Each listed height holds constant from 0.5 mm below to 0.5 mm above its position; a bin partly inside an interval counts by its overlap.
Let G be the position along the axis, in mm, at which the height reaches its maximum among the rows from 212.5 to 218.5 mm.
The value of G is 216 mm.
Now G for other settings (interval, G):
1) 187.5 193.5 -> 191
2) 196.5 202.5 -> 200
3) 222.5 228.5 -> 226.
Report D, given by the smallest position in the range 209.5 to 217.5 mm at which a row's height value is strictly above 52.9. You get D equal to 216 mm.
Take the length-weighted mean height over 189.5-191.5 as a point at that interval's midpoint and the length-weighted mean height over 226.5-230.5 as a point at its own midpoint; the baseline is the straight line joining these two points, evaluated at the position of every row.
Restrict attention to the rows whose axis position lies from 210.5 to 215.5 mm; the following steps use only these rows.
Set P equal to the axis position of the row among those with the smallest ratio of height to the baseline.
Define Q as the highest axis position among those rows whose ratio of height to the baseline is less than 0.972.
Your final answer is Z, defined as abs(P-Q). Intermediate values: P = 215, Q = 215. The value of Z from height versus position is 0 mm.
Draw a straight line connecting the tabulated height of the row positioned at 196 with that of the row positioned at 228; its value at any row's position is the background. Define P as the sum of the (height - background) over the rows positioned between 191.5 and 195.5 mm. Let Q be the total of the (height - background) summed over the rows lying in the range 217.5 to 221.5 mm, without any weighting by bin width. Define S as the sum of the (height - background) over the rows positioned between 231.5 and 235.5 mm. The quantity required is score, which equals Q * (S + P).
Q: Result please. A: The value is -31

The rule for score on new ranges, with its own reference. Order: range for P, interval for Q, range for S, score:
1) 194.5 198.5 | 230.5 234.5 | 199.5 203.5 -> 73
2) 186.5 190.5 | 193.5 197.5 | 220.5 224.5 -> 13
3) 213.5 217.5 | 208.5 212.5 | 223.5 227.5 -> -6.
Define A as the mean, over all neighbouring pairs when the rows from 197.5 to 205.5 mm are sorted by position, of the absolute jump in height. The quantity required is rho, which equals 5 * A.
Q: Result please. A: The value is 2.3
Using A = 0.5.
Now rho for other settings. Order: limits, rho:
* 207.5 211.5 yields 6.3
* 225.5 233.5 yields 7.3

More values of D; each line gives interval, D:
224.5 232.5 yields 225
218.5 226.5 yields 221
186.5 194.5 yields 188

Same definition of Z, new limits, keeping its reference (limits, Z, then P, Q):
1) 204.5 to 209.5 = 2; 207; 209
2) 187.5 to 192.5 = 0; 192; 192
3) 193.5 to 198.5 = 2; 196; 198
